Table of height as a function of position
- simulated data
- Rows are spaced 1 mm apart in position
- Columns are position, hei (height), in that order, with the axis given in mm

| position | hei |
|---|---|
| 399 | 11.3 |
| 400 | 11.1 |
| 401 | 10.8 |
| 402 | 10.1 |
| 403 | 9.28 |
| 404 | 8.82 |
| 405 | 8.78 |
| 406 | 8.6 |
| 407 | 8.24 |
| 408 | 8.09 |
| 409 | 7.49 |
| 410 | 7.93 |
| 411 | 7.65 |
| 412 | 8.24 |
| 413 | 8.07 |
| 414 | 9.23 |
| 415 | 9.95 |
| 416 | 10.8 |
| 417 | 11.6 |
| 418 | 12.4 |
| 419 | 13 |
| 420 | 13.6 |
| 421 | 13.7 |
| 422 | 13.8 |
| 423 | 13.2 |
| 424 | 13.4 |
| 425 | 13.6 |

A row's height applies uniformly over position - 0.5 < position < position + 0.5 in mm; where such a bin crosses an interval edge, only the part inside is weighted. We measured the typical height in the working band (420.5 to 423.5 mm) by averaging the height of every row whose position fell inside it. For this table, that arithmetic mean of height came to 14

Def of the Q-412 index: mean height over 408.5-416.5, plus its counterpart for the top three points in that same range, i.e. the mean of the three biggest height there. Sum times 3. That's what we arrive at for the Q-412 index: 56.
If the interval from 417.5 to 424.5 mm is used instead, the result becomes 81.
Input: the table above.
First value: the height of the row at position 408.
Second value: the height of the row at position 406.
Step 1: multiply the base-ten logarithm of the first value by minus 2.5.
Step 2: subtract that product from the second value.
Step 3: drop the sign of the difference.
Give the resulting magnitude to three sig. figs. 10.9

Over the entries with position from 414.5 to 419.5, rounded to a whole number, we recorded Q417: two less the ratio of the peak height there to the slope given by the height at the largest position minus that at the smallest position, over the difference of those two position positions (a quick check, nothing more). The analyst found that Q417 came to -15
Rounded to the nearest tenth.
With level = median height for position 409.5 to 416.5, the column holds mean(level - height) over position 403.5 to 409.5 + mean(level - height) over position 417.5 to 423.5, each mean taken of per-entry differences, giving -5.1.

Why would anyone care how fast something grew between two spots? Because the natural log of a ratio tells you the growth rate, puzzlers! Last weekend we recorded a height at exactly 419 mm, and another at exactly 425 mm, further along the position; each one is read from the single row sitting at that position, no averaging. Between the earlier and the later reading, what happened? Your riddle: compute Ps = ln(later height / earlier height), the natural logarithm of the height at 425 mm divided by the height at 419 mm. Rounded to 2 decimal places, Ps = 0.05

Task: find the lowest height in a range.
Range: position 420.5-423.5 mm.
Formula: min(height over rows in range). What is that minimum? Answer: 13.2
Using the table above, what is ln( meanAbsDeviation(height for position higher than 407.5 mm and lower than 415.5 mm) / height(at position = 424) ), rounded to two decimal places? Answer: -3.06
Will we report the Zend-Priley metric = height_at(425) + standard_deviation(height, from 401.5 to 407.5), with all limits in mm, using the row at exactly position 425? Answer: 14.2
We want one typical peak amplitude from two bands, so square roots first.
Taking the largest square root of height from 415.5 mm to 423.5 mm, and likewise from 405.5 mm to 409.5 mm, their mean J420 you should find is 3.32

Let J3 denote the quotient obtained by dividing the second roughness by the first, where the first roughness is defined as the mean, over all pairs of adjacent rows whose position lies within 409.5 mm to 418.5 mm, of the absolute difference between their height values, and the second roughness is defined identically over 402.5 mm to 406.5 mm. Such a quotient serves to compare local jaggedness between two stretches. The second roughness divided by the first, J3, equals 0.34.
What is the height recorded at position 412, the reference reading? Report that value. 8.24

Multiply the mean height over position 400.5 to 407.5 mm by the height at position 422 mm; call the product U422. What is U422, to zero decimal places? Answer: 127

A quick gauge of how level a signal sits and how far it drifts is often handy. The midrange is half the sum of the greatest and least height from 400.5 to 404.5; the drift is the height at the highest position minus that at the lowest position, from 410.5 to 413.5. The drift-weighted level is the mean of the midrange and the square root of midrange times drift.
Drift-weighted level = 5.9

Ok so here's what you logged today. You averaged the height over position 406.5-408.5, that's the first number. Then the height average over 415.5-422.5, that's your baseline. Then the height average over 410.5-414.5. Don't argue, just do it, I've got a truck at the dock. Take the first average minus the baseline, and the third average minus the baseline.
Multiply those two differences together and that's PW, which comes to 20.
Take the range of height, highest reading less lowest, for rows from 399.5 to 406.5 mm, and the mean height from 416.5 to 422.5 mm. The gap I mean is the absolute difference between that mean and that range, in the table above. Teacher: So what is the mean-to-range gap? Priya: 10.5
